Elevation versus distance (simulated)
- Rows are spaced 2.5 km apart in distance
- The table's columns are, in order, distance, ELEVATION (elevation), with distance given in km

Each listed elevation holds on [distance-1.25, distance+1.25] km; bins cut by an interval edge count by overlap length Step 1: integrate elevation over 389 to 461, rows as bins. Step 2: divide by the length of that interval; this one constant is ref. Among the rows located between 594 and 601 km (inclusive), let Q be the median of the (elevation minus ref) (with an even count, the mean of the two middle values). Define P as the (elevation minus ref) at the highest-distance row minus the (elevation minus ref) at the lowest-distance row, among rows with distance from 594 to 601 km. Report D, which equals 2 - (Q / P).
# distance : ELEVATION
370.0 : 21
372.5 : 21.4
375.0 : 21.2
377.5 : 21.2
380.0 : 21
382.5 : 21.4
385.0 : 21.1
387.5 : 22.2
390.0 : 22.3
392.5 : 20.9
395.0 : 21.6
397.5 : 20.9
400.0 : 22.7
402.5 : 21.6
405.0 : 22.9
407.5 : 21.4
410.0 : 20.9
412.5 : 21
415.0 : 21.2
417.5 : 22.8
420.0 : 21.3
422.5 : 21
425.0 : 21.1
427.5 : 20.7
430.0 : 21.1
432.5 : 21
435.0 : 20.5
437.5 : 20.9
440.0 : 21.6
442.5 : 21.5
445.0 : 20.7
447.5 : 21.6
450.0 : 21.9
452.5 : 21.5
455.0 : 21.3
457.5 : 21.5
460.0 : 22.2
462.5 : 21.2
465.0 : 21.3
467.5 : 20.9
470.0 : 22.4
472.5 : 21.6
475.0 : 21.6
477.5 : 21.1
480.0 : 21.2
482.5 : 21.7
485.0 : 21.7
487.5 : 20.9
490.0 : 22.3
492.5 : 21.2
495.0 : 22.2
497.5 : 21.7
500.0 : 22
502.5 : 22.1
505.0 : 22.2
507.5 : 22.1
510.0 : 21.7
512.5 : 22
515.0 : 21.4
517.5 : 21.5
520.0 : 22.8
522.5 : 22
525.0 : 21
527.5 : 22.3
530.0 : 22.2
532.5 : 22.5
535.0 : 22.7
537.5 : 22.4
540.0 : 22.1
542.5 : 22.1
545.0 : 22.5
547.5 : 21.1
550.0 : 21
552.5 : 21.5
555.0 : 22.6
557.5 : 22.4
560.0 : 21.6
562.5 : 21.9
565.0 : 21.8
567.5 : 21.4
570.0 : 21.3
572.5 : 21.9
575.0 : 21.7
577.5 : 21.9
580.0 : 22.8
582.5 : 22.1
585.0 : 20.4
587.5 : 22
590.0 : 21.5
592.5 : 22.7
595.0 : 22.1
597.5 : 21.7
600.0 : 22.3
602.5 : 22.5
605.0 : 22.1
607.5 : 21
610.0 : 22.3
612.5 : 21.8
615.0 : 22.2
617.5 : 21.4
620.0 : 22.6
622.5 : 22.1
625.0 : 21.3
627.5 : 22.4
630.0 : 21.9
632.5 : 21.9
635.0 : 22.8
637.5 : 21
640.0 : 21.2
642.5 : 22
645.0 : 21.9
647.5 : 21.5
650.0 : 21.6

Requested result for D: -1.4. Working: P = 0.2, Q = 0.7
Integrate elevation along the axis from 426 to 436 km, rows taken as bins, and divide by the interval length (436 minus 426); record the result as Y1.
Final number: 20.8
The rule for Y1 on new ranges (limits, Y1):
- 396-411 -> 21.7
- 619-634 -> 22.0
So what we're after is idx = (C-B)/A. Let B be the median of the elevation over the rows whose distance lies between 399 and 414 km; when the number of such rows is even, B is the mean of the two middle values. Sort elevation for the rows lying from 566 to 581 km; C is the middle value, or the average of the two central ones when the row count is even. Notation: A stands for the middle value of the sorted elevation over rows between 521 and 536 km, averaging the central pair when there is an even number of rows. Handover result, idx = 0.013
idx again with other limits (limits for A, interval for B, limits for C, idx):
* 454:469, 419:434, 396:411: 0.021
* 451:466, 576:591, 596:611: 0.012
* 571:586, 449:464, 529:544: 0.037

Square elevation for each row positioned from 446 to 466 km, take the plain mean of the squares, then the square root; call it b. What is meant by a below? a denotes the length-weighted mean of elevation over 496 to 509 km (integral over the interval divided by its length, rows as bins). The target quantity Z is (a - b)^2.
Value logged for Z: 0.2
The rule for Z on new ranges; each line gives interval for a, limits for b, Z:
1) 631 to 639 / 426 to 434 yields 0.9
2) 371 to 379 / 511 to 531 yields 0.4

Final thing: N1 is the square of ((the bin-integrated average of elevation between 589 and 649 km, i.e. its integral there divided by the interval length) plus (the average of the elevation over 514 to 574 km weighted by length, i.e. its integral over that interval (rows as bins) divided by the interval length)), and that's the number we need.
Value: 1922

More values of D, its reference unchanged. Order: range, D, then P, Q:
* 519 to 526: 2.3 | -1.8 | 0.6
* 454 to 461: 1.9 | 0.9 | 0.1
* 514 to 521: 1.9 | 1.4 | 0.1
